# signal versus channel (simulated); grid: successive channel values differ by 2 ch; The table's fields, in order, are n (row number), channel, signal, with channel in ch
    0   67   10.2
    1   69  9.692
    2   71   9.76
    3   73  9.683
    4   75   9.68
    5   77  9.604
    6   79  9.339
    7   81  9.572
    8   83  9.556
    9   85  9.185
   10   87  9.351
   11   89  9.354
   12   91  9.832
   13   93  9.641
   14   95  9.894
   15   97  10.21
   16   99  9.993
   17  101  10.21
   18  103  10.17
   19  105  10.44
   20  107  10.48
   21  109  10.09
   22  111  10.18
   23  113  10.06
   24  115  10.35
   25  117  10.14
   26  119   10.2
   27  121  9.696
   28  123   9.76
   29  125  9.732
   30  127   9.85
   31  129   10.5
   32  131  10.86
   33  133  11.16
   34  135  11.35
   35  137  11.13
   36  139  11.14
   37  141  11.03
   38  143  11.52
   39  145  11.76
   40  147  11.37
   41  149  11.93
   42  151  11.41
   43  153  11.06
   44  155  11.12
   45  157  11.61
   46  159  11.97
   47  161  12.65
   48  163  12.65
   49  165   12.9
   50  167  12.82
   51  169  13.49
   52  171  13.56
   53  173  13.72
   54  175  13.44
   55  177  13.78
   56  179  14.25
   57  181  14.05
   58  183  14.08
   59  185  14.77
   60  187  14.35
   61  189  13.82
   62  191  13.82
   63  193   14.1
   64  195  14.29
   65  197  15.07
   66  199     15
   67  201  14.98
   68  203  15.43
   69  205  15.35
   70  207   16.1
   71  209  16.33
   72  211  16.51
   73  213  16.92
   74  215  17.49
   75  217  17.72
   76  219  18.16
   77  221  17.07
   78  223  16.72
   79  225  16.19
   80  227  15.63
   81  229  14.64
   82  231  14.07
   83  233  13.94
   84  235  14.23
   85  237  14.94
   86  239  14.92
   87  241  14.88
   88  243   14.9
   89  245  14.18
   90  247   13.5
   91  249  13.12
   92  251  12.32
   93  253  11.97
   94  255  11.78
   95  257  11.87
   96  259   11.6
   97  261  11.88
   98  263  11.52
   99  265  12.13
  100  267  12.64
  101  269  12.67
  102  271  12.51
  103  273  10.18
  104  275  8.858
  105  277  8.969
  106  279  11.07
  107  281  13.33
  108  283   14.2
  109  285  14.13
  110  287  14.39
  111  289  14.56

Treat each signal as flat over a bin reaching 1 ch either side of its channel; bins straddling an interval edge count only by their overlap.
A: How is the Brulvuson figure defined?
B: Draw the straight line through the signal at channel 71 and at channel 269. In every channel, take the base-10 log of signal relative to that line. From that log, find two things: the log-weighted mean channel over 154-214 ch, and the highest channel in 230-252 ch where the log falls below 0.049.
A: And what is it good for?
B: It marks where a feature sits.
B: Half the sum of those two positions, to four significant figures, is 220.5 ch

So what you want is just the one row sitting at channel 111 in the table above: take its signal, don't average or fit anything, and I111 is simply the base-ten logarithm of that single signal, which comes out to 1.01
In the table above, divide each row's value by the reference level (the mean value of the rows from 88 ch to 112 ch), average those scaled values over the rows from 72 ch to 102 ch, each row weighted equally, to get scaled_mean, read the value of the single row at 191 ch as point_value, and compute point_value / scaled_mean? 14.3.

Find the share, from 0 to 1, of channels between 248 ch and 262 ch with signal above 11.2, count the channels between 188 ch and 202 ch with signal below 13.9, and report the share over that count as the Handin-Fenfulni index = 0.50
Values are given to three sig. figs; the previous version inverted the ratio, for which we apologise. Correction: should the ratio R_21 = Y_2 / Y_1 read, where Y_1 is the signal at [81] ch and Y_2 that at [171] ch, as 1.42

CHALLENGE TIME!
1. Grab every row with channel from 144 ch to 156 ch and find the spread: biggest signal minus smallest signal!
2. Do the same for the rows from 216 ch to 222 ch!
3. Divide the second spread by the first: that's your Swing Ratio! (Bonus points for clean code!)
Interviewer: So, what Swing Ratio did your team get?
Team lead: 1.3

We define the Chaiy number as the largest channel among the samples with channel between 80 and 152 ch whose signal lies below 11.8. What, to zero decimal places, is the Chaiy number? 151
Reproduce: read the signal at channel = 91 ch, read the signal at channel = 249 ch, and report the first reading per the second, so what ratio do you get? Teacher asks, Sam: 0.75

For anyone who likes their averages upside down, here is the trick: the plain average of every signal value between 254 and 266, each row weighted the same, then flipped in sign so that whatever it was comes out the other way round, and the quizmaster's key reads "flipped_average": -12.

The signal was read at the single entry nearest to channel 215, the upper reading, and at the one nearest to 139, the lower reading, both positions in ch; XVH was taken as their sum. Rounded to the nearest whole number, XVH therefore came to 29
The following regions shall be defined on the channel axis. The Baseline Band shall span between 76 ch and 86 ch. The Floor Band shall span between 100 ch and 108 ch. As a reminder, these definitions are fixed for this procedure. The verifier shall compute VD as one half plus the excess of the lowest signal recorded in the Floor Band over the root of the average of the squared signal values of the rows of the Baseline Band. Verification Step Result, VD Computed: 1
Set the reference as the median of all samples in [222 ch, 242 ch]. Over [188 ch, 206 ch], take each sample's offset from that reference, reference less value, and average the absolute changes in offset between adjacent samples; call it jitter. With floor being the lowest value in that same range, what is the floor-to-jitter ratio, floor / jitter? 59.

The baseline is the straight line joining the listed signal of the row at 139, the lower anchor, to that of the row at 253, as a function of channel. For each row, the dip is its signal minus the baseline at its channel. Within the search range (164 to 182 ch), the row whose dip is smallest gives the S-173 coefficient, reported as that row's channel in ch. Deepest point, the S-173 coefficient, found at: 167 ch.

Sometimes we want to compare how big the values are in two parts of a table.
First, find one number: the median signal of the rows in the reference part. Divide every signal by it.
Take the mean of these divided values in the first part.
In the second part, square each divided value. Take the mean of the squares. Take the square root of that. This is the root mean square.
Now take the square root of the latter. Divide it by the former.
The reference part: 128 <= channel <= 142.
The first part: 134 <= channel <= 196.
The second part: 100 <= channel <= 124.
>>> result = 0.83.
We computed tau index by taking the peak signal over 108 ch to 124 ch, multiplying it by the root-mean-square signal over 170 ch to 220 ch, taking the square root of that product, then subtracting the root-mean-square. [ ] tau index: -2.63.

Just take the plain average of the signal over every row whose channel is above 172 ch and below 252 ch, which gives 15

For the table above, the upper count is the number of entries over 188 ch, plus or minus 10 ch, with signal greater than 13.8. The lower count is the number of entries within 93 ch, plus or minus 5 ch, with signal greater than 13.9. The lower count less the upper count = -10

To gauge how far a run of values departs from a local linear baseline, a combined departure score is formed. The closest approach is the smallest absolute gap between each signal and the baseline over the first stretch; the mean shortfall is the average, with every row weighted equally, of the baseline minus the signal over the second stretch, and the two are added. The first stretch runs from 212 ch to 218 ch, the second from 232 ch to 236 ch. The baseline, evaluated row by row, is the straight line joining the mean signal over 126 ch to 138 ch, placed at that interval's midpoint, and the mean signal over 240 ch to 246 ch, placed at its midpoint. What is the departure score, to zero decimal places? 4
